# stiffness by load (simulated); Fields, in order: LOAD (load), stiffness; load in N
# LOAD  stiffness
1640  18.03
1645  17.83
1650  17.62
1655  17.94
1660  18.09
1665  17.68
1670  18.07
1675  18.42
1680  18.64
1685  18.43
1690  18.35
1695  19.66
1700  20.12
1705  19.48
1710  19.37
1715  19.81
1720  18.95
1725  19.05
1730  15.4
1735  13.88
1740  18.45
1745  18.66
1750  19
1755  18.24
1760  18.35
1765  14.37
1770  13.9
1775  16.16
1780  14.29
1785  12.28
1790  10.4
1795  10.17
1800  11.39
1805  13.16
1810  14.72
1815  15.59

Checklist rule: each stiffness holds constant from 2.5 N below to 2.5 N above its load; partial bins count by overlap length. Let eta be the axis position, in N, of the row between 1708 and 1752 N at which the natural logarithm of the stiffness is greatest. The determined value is 1715 N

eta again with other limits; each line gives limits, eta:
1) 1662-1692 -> 1680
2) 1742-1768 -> 1750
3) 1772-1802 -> 1775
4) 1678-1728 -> 1700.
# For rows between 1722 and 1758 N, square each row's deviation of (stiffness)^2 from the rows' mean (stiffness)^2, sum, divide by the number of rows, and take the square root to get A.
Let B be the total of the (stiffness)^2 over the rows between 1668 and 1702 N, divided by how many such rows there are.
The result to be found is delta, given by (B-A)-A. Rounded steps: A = 63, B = 354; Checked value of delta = 229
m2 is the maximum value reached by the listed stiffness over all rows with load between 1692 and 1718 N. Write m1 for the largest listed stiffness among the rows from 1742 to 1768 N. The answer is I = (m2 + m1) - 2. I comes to 37.1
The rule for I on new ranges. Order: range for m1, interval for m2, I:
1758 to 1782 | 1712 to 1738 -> 36.2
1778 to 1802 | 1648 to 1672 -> 30.4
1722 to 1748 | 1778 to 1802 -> 31.3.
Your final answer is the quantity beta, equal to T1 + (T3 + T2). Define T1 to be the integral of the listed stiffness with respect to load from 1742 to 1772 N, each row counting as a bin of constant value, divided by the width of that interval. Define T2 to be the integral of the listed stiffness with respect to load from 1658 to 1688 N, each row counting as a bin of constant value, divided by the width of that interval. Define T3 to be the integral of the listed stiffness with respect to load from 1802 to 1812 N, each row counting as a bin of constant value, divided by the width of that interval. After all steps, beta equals 49.2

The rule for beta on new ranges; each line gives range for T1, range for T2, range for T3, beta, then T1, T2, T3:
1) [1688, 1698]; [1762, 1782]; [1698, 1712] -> 53.5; 19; 14.8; 20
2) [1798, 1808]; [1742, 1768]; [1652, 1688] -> 48.3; 12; 17.7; 18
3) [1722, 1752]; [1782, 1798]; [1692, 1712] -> 48.1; 17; 11.1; 20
